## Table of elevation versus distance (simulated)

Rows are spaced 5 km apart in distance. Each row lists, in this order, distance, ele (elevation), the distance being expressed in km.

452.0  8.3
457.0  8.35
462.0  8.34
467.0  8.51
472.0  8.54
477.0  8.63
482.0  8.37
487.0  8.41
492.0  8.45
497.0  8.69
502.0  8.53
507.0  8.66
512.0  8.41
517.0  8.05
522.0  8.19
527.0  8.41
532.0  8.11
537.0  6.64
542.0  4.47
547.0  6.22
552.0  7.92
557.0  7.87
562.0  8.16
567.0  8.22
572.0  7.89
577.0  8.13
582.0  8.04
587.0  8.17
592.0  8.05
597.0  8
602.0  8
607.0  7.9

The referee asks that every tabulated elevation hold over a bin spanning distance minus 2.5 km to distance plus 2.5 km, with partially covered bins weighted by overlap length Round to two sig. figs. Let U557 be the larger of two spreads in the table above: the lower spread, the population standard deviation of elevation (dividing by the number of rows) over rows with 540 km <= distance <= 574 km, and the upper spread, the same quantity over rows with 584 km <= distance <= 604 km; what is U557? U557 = 1.3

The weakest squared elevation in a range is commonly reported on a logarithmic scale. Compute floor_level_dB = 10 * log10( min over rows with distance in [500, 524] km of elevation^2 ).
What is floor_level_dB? 18.1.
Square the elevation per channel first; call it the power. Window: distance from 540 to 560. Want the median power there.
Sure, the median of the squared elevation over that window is 50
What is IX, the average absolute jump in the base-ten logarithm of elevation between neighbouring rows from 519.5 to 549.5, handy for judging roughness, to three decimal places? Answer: 0.086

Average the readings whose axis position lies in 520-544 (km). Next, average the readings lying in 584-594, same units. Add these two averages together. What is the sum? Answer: 15.3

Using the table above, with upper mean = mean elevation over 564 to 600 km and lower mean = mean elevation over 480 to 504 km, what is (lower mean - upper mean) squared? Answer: 0.18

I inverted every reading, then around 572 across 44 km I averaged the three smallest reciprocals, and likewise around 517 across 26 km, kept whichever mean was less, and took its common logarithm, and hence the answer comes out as -0.929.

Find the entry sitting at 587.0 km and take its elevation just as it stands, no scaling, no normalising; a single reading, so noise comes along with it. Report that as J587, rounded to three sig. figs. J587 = 8.17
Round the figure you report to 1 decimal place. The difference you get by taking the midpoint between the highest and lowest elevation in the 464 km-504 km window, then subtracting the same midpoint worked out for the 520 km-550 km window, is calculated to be 2.1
